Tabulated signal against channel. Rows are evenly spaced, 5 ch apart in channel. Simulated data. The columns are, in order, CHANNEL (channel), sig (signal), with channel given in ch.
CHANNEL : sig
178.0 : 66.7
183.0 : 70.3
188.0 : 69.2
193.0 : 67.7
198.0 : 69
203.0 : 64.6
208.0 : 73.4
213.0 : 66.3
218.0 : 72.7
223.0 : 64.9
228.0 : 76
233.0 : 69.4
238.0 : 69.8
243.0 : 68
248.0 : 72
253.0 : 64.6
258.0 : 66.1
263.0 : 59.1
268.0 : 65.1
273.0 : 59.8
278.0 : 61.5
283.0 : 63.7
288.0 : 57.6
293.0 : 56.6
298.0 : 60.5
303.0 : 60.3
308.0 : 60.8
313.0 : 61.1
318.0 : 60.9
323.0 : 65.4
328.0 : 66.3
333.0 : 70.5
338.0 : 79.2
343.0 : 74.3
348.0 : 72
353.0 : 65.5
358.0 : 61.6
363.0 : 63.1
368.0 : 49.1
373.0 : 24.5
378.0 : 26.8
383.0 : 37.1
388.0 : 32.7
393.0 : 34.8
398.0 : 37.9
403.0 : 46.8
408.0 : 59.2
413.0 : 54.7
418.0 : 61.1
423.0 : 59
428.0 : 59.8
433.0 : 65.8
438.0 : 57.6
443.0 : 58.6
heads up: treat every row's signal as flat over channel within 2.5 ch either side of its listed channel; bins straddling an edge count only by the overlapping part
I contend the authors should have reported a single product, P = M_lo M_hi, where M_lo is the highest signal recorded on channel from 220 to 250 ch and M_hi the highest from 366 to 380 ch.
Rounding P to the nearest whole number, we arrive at 3732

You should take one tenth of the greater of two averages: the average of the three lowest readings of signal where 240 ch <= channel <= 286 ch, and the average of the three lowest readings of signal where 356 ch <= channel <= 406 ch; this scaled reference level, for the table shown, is 6.0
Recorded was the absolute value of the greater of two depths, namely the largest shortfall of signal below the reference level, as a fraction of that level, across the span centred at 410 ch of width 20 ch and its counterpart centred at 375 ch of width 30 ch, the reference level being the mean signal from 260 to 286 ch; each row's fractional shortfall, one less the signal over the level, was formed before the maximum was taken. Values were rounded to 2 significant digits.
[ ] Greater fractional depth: 0.60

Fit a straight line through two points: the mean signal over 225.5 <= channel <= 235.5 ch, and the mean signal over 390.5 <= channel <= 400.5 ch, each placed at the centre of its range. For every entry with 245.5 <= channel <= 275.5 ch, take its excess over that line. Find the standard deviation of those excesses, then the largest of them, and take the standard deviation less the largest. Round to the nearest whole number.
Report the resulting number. 0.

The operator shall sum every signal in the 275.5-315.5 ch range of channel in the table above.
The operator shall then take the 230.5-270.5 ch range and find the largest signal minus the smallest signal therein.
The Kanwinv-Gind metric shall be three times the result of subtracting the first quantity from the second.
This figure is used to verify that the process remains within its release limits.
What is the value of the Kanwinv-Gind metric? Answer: -1408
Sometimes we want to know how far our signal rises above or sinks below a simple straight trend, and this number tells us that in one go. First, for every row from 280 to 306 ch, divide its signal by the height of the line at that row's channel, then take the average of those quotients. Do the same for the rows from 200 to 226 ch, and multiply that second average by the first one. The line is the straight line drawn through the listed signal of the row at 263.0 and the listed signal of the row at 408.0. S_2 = 1.17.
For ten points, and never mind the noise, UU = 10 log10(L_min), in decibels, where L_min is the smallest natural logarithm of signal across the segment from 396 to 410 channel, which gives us 5.60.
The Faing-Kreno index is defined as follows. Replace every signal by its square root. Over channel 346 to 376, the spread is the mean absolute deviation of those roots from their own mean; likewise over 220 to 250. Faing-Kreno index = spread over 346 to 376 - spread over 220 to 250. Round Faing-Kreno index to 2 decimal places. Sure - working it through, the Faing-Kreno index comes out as 0.78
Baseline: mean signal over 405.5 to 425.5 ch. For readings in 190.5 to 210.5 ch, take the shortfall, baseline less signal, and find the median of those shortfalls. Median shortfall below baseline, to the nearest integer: -10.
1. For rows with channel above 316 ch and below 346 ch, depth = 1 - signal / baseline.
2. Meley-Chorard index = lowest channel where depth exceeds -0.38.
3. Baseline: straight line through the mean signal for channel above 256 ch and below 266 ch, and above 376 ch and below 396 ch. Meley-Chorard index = 318.0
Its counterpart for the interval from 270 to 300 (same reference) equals 273.0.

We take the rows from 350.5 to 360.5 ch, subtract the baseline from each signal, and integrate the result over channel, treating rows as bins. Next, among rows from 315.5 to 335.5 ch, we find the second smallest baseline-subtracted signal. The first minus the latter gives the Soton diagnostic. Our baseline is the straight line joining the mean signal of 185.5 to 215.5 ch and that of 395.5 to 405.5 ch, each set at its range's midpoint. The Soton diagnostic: 140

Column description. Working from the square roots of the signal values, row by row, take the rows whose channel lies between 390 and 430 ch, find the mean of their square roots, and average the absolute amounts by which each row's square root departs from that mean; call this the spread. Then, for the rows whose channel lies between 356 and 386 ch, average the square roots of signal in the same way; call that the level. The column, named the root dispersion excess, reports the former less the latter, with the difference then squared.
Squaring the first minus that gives 34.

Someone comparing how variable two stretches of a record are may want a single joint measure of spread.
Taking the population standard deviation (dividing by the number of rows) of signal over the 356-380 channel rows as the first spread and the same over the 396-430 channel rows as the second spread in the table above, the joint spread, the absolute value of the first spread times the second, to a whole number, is 132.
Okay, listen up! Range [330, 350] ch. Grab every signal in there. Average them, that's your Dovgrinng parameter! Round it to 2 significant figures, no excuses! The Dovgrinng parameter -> 74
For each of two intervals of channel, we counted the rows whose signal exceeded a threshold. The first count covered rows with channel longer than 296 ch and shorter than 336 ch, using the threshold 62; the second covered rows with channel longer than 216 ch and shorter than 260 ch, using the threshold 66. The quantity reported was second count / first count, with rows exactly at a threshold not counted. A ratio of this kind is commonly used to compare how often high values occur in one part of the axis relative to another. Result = 2.3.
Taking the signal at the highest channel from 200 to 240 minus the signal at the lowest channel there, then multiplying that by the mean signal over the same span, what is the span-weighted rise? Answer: 362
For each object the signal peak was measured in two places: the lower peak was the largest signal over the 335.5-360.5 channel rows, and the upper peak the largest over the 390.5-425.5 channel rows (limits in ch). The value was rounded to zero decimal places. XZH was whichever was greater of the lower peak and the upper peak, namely 79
